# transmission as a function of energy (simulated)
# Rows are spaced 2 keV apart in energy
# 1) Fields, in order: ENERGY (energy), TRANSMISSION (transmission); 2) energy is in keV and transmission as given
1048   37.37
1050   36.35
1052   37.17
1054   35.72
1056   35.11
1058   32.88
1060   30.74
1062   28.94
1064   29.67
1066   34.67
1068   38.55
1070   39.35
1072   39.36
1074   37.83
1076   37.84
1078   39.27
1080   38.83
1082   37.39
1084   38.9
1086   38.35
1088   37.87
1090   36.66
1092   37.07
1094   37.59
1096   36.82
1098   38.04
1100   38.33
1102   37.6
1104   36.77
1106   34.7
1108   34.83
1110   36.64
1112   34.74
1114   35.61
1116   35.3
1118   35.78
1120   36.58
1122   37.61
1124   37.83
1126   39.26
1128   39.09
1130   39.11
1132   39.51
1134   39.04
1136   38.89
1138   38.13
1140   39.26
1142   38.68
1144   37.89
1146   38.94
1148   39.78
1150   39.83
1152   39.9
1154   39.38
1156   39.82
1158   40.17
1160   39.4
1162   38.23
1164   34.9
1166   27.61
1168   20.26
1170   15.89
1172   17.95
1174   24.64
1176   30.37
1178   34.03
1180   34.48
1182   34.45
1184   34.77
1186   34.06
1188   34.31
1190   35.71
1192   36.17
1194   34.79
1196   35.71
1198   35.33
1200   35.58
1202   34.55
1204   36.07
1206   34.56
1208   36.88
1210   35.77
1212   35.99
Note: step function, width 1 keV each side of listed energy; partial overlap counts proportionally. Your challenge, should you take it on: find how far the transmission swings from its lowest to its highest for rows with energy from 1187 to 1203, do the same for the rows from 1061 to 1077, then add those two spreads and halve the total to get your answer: 6.1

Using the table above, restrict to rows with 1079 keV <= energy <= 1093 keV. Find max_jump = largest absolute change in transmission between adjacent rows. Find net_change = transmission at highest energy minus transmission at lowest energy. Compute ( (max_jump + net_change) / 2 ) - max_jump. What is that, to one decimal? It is -1.6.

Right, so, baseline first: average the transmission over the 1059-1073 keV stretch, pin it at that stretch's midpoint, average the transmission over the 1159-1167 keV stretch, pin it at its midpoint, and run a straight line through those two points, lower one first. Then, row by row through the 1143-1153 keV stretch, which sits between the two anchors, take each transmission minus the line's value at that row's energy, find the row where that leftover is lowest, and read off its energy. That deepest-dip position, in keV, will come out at 1144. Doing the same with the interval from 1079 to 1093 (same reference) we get 1090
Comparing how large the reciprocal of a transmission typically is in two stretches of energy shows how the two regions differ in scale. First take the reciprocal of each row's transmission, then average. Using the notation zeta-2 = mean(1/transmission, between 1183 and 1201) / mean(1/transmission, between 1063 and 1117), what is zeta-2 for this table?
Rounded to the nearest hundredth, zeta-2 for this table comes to 1.05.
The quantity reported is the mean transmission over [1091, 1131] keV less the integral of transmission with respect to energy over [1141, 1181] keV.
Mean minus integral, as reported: -1307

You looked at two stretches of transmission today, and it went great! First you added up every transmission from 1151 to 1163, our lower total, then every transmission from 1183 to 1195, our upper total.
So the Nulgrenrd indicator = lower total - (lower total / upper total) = 236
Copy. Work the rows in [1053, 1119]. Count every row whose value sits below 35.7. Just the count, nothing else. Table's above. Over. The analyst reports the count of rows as 11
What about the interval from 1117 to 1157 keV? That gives 0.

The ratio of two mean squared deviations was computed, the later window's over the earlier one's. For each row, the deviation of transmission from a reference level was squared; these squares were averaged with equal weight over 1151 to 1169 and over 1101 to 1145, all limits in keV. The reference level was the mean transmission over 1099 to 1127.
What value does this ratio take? 13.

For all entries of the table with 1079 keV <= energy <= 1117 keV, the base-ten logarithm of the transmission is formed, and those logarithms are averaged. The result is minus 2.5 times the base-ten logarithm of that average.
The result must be -0.488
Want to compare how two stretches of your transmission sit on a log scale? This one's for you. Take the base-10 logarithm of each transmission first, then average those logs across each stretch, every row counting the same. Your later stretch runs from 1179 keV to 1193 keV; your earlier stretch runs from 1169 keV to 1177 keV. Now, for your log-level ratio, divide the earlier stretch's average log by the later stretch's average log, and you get 0.86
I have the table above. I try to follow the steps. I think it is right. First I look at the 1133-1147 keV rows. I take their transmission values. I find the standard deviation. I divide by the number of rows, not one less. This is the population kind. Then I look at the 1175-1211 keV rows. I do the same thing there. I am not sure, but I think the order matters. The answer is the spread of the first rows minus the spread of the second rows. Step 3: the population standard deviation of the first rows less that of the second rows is -1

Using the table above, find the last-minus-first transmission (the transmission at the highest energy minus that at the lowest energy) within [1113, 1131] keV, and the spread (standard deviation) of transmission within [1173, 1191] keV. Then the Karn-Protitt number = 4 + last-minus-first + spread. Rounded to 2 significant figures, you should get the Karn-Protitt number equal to 11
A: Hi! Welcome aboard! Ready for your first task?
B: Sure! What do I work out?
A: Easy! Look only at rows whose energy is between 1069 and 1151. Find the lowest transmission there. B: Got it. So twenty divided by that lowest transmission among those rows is 0.58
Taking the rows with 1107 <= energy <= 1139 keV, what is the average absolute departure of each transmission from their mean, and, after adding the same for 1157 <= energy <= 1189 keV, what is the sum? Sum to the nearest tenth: 7.7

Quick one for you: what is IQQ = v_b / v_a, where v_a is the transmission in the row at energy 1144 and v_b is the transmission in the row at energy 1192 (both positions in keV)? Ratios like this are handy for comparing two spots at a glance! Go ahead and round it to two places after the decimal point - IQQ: 0.95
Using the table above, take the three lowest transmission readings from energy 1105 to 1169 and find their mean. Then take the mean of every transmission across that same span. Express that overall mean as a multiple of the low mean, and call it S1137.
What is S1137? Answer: 1.35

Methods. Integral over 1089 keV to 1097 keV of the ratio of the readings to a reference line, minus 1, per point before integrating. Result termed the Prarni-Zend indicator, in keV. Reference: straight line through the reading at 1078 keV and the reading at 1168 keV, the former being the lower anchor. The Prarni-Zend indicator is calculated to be 0 keV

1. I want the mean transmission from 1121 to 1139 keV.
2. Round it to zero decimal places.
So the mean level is 39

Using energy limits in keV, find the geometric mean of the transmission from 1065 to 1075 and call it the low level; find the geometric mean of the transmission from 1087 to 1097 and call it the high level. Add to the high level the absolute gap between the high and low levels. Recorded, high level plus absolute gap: 38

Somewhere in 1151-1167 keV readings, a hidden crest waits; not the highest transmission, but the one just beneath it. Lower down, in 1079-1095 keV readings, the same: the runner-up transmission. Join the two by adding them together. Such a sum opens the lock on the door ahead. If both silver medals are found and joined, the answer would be 79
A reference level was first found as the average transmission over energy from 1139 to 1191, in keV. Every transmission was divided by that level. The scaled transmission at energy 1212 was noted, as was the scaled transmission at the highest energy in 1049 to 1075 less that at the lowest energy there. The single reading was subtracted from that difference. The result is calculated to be -1.01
